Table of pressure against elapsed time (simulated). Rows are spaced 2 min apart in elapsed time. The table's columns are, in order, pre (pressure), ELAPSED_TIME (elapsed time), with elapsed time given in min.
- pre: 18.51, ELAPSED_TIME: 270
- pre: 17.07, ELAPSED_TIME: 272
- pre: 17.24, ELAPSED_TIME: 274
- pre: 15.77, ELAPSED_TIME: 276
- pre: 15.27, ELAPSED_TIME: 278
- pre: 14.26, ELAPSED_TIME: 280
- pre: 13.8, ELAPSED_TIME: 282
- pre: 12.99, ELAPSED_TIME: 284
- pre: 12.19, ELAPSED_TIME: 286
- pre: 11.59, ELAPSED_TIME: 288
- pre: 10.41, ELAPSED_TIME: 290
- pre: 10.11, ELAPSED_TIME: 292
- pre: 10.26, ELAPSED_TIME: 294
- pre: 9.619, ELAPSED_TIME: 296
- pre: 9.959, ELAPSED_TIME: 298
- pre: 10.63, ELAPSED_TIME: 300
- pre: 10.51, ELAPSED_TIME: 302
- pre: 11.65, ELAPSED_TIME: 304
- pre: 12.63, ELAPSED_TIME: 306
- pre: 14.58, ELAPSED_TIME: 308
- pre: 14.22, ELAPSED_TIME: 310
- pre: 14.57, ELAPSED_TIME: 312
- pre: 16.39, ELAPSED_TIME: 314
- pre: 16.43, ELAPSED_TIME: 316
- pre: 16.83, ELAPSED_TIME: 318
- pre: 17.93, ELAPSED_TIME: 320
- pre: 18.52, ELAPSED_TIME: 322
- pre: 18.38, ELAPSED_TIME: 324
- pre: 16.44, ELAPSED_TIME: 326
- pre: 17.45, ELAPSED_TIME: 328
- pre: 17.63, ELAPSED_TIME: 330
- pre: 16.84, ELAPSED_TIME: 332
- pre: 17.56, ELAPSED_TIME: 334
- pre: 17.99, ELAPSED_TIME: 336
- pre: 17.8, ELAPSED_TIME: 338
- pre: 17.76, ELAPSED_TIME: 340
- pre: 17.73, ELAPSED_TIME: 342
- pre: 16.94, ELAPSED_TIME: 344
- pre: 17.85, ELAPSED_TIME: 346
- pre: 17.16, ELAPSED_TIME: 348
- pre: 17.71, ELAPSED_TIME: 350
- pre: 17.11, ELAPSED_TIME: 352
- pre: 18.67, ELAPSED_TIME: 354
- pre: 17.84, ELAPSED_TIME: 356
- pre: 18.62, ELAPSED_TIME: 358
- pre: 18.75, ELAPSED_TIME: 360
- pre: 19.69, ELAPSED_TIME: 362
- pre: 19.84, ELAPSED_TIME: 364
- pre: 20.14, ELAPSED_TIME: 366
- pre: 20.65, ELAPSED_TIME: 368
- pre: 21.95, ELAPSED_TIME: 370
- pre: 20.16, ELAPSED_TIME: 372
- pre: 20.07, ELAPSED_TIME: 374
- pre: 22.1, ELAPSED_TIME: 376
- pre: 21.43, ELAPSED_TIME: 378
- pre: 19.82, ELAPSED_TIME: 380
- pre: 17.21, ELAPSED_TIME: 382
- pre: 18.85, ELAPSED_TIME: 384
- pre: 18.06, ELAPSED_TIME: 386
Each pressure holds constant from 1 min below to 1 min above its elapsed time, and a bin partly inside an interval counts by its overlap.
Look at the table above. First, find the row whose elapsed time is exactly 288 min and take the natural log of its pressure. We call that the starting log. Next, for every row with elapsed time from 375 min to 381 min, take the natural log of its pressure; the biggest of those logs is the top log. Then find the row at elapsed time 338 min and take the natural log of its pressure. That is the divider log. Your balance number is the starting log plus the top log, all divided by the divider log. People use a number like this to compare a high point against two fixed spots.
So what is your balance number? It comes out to 1.93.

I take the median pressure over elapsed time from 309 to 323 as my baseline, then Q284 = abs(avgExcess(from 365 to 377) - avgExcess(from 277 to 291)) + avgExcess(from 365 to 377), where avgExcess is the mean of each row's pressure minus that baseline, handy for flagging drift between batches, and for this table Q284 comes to 12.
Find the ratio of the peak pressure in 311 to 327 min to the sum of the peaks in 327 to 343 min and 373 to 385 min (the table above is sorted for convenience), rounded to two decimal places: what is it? 0.46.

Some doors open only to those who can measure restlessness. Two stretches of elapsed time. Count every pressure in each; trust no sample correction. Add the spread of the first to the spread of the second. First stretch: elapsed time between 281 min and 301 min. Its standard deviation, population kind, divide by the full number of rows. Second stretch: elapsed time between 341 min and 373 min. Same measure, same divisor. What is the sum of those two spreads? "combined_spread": 2.8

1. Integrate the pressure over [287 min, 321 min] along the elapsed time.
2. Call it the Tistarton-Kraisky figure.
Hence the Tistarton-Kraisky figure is 437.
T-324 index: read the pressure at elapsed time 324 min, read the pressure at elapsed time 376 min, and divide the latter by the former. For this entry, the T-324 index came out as 1.20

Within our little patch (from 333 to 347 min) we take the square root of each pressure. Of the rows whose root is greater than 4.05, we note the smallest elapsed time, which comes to 334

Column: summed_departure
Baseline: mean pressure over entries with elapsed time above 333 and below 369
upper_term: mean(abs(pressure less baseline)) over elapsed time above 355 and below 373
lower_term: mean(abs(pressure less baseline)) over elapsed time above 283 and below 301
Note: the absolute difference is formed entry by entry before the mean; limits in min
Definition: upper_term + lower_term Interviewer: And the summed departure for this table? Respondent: 9.0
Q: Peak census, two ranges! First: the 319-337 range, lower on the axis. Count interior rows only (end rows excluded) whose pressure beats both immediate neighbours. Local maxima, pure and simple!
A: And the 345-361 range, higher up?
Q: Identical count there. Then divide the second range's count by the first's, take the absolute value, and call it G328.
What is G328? 1.0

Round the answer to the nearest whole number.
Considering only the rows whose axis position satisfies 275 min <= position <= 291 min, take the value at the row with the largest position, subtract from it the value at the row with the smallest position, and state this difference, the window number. -5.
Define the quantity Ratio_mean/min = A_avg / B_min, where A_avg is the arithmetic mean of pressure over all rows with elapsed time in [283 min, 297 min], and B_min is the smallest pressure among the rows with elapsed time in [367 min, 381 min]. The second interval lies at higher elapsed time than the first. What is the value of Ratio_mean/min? 0.56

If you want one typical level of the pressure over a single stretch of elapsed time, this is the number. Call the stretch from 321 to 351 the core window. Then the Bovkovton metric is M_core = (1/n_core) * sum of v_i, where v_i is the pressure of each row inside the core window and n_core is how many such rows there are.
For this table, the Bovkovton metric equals 17.6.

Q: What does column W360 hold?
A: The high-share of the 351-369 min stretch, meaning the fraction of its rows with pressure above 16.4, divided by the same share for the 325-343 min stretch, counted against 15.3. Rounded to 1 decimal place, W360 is 1.0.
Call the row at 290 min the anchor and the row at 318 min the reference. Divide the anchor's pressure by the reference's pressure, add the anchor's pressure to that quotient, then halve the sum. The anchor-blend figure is 6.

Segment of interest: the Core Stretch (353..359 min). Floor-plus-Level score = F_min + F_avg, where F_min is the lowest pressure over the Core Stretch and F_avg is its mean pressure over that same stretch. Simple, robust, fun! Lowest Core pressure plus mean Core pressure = 36.2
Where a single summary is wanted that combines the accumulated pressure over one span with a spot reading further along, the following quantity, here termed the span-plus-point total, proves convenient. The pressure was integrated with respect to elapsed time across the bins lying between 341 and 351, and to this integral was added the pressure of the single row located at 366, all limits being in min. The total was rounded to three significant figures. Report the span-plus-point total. 195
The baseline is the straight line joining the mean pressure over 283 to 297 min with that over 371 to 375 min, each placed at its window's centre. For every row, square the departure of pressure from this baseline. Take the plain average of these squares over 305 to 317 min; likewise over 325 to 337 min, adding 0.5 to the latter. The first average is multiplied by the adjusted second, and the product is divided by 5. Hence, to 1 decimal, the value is 2.5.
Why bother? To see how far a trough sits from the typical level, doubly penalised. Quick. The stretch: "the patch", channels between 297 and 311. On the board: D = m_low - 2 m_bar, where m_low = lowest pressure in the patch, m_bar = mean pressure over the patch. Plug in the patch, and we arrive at -14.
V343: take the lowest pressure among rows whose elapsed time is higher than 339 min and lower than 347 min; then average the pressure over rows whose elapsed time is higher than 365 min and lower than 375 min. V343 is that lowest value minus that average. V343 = -3.7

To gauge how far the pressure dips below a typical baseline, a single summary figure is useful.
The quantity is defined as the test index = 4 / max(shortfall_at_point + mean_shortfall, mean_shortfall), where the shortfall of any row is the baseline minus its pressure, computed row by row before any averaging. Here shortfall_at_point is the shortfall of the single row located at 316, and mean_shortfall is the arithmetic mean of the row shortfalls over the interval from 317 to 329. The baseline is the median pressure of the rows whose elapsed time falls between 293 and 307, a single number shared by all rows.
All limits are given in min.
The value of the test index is -0.56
